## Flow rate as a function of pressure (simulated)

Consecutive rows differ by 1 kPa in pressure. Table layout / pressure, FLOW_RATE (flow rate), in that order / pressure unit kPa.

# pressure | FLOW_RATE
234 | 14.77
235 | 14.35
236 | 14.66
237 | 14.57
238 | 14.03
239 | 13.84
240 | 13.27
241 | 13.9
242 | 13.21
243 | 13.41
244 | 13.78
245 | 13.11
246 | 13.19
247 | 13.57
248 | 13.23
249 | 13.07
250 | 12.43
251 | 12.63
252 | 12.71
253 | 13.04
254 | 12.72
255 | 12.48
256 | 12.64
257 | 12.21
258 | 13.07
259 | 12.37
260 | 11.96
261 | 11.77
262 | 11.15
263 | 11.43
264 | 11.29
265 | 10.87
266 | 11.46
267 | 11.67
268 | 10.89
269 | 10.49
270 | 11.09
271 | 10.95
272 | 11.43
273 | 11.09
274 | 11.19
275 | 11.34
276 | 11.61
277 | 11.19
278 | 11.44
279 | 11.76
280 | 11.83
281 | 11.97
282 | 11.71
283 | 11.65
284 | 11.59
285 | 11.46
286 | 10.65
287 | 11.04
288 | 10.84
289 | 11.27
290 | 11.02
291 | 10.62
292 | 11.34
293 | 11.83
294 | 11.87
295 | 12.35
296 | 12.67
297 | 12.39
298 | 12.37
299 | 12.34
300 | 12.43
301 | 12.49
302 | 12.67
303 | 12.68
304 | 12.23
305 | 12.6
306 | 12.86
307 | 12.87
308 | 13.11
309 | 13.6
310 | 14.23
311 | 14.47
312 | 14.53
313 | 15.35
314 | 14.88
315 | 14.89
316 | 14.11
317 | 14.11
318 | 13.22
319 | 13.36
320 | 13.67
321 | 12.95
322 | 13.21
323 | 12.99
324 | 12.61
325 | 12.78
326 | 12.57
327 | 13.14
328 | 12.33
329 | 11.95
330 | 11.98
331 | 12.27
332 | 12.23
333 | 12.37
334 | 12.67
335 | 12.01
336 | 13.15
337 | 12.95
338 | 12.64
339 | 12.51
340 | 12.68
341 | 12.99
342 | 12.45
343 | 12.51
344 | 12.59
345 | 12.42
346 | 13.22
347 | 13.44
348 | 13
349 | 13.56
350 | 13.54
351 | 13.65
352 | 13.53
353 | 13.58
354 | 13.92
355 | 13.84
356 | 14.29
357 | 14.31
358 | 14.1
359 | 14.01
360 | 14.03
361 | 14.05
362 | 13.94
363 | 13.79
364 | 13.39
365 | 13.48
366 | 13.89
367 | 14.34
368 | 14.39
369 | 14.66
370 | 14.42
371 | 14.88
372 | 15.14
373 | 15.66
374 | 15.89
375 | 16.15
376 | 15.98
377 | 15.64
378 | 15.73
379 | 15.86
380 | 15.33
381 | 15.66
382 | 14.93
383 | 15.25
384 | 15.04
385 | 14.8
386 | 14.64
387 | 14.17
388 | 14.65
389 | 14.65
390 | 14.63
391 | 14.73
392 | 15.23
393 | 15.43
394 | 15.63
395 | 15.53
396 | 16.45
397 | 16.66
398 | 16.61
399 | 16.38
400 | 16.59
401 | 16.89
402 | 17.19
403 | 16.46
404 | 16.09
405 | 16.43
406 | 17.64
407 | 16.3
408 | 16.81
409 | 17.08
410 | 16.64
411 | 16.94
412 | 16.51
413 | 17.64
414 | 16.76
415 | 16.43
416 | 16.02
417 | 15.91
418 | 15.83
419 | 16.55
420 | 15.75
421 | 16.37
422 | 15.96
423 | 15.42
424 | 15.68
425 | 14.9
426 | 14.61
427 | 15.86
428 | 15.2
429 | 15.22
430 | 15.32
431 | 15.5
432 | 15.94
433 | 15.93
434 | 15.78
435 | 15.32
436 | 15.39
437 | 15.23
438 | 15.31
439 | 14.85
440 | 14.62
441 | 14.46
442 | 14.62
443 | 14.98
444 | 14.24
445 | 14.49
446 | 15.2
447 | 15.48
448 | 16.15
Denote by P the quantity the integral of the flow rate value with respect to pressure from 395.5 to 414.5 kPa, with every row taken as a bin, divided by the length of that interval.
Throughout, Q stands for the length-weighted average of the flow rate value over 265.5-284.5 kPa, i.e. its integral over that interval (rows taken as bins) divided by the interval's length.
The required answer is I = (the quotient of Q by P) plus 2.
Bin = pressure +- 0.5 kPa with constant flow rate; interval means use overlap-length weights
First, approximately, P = 16.7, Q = 11.4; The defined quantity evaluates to 2.68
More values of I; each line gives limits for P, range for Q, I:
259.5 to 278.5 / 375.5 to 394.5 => 3.34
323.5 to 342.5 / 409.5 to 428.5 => 3.28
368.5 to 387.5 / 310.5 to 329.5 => 2.89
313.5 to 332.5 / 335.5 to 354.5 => 3.00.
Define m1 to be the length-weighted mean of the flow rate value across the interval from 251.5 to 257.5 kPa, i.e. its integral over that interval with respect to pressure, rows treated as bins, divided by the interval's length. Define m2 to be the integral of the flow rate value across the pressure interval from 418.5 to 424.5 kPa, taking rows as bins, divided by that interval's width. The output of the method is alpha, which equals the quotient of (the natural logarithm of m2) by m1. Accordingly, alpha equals 0.219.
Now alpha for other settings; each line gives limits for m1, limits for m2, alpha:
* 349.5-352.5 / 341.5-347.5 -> 0.188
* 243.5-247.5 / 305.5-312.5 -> 0.195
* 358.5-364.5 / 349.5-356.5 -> 0.189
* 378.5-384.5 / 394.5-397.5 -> 0.182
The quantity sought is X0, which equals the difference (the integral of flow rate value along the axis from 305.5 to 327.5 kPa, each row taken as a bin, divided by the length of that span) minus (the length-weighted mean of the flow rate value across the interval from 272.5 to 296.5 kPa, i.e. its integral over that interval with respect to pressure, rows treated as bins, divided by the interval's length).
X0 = 2.1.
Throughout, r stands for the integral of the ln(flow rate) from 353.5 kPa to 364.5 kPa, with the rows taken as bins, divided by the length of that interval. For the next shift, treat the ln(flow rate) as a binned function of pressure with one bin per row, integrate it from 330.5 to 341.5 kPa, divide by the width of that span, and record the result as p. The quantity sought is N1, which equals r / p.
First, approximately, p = 2.53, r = 2.64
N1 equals 1.04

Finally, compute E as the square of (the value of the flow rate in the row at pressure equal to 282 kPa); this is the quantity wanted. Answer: 137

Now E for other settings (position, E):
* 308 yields 172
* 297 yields 154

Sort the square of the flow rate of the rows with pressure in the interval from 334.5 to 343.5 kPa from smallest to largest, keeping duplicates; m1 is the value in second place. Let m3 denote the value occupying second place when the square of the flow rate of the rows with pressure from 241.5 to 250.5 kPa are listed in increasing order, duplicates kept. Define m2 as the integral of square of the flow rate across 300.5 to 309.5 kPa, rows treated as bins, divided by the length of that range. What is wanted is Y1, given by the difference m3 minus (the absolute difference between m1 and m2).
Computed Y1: 162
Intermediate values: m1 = 155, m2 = 164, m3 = 171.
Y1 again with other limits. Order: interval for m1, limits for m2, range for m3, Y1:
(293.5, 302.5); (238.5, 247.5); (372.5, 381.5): 215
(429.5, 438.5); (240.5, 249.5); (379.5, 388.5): 159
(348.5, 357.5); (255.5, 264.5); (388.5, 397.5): 175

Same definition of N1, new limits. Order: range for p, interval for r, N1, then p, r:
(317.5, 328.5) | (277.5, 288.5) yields 0.95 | 2.56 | 2.44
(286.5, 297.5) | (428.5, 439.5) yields 1.12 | 2.45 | 2.74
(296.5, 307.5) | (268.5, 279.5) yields 0.96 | 2.53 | 2.42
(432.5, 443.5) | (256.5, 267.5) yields 0.91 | 2.72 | 2.46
